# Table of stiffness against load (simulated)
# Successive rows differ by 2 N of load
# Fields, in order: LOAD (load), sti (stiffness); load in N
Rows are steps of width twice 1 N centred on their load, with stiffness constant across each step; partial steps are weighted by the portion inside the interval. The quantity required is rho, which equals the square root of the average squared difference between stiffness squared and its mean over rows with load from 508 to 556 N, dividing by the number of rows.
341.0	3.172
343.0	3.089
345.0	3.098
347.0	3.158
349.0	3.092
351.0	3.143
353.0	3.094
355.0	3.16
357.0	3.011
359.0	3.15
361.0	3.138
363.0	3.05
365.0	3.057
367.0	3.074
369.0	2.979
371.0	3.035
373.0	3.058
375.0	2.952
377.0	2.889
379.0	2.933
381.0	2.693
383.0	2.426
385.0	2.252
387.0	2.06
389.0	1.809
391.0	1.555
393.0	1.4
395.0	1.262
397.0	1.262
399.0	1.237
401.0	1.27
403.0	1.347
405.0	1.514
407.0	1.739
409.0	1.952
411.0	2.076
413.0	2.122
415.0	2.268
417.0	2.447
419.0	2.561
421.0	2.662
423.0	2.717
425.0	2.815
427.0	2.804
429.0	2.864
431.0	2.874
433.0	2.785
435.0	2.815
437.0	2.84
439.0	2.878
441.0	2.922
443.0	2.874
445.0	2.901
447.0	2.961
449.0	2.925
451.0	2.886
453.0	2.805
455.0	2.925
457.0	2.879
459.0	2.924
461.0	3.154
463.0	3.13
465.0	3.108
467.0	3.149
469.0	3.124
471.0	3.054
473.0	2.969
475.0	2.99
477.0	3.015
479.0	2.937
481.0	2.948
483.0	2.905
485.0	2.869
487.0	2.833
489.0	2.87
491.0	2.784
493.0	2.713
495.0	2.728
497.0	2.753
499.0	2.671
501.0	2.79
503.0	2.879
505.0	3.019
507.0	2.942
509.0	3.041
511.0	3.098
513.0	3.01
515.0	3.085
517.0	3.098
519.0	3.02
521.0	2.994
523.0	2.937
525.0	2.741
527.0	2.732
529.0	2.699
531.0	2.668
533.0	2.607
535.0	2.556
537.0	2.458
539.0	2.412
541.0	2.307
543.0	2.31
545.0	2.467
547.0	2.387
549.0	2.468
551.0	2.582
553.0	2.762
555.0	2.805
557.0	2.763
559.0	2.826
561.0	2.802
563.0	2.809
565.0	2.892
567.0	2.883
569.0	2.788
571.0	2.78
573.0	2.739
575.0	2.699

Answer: 1.4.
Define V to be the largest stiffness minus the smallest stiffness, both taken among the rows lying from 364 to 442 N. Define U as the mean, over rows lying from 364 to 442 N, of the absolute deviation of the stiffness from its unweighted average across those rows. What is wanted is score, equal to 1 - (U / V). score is 0.70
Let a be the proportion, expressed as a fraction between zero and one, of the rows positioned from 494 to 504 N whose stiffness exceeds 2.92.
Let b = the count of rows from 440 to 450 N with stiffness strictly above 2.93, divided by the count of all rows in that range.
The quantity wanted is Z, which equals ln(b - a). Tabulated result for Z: -1.61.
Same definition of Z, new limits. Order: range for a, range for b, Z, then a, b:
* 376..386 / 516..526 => -0.51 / 0.2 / 0.8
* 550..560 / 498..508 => -0.92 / 0.0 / 0.4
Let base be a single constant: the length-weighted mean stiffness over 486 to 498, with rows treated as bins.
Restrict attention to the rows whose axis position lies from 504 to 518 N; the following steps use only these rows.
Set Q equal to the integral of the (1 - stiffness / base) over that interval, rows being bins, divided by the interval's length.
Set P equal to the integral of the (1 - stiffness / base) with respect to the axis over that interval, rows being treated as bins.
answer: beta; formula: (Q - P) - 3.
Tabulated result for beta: -1.8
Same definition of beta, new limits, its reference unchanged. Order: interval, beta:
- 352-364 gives -1.7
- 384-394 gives -6.1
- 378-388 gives -4.0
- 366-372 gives -2.6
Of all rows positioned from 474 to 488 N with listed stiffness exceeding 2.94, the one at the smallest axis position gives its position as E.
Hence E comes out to 475.0 N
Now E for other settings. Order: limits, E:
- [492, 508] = 505.0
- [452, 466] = 461.0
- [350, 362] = 351.0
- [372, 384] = 373.0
